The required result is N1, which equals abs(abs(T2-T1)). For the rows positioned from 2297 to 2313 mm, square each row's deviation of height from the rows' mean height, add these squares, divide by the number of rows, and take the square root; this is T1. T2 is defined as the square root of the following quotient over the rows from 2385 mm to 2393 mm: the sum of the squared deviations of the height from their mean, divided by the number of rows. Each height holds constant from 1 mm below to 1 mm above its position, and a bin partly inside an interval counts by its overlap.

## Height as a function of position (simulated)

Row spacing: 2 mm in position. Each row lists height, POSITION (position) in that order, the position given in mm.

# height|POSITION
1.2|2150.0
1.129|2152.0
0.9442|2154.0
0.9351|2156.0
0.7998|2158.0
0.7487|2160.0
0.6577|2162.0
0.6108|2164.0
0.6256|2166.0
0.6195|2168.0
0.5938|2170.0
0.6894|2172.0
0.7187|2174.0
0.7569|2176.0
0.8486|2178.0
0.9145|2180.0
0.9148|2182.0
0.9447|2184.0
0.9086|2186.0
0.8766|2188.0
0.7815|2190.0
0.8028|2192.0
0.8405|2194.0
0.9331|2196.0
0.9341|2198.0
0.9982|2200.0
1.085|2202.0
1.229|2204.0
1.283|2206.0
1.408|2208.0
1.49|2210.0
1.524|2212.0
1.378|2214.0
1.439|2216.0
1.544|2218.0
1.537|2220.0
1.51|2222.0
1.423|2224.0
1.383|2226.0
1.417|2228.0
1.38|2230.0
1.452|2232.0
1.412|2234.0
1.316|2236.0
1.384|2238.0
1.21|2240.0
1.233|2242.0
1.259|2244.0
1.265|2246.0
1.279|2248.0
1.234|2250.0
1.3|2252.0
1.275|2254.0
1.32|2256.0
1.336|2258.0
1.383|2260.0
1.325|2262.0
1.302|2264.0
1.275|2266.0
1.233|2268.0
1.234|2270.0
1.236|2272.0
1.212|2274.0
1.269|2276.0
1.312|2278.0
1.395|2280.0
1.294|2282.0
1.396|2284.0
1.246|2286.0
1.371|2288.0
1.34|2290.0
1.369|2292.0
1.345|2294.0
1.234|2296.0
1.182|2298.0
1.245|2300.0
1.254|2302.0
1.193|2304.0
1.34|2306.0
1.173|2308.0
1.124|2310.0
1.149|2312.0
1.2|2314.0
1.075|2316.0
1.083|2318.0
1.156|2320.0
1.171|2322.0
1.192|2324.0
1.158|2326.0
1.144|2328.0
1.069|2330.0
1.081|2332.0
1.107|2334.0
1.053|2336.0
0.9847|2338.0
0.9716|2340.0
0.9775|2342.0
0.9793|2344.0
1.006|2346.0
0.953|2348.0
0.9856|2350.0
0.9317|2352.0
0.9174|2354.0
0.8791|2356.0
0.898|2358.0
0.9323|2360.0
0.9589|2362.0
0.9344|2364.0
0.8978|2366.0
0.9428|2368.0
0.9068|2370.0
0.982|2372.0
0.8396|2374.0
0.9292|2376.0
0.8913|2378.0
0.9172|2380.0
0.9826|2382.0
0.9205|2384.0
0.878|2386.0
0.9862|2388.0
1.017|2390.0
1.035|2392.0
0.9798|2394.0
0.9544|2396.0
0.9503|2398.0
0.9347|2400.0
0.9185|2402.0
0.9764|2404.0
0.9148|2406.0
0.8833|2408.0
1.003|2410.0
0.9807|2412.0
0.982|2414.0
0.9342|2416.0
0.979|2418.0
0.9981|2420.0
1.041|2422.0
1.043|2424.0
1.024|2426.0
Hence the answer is 0.004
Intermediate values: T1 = 0.065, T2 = 0.061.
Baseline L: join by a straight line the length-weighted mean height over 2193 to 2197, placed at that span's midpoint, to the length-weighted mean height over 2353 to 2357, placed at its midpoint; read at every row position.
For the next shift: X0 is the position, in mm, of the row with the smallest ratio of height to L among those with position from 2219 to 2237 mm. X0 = 2236.0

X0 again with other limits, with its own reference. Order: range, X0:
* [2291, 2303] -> 2298.0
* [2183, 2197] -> 2190.0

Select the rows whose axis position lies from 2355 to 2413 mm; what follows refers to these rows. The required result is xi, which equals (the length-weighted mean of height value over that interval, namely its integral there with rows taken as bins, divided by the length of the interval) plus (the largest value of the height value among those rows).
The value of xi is 1.97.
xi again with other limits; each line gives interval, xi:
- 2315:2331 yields 2.32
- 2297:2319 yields 2.52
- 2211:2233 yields 3.00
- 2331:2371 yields 2.07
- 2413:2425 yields 2.04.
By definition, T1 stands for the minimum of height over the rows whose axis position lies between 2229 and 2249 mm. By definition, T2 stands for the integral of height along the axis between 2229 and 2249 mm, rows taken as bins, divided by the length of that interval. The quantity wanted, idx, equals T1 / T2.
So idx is 0.92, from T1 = 1.21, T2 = 1.3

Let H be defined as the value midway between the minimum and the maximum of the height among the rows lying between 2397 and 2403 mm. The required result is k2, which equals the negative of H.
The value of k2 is -0.93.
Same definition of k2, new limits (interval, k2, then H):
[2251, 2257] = -1.30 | 1.30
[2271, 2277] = -1.24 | 1.24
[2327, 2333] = -1.11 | 1.11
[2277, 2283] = -1.34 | 1.34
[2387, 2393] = -1.01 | 1.01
